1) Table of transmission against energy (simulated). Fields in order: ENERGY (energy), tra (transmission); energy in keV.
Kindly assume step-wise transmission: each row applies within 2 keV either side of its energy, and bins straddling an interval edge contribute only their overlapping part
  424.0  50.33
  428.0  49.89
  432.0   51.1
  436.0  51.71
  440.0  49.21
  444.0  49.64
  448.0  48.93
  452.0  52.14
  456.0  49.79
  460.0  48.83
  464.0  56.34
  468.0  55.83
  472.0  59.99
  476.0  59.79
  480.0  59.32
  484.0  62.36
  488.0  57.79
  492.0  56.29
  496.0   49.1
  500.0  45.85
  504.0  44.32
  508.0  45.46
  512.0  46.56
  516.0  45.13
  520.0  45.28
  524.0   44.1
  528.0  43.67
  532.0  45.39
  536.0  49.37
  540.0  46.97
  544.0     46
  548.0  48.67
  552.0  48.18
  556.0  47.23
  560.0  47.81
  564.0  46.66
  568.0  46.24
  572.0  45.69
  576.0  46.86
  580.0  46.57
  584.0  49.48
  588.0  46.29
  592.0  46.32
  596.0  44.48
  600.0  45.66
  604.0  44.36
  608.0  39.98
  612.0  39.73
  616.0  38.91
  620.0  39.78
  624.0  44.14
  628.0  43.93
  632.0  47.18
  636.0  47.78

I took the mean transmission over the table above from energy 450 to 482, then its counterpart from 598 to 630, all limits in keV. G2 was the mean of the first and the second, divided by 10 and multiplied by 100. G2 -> 487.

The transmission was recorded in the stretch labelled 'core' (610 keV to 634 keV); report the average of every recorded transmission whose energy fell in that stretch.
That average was 42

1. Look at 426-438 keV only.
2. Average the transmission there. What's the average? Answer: 51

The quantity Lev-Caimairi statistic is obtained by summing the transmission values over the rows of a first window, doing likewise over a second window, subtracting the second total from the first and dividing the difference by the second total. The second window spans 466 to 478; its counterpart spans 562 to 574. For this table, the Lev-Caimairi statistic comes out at -0.21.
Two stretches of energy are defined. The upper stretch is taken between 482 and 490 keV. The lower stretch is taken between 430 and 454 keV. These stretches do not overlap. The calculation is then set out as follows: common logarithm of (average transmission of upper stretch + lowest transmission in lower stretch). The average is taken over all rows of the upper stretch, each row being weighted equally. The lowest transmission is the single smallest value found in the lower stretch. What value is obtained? 2.04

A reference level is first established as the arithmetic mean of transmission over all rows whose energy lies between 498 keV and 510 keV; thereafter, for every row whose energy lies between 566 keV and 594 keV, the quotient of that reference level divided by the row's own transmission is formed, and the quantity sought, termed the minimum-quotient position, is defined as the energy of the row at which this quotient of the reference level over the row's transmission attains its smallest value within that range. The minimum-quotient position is 584.0 keV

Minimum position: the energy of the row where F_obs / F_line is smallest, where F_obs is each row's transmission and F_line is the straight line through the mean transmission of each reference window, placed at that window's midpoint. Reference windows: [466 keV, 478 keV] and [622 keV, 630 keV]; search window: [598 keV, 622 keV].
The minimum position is 616.0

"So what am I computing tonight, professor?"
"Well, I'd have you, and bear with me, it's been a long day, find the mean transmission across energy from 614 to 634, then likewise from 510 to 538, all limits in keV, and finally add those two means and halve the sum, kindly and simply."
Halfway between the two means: 44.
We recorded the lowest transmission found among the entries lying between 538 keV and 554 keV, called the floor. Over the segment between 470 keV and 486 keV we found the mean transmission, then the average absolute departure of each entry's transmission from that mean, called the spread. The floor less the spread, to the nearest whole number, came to 45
